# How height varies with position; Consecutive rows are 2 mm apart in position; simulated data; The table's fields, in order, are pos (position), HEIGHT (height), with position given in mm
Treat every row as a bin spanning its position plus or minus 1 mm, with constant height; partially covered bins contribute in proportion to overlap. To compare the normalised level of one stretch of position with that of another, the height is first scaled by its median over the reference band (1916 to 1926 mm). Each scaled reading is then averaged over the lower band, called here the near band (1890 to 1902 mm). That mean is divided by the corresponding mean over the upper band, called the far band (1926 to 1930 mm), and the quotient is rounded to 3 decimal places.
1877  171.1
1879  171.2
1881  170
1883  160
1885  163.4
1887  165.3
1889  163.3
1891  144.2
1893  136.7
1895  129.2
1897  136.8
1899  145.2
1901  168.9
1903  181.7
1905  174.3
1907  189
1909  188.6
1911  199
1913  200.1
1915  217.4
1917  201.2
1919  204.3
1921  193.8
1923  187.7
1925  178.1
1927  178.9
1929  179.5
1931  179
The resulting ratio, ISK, 0.801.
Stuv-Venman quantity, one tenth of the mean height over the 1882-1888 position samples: 16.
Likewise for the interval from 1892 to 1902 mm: 14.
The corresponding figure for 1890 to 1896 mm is 14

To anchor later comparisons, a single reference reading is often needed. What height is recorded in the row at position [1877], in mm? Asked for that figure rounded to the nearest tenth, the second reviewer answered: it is 171.1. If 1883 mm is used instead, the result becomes 160.0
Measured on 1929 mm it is 179.5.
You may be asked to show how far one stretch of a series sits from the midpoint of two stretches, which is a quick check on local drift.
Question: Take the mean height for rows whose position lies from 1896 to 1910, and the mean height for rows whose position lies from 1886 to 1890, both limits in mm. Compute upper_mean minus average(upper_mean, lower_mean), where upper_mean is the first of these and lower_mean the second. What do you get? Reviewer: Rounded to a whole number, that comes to 2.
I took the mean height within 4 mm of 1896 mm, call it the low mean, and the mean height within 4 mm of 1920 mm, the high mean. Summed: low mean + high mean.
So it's 334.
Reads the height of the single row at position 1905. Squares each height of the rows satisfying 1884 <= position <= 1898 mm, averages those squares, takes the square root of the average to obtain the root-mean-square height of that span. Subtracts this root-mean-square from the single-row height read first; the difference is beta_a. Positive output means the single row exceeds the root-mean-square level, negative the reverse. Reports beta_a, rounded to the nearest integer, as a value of 25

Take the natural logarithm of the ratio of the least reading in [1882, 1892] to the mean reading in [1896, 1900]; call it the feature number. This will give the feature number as 0.0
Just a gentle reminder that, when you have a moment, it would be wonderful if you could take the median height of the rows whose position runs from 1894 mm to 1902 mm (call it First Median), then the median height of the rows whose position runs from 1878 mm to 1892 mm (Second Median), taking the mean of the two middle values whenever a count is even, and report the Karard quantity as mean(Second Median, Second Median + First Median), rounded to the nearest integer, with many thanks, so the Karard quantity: 234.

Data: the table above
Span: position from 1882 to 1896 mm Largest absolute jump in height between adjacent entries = 19.1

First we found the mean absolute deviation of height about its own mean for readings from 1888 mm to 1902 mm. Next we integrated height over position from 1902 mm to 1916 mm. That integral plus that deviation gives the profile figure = 2711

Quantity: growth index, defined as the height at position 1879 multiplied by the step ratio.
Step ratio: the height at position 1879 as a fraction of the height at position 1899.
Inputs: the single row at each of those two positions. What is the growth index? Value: 202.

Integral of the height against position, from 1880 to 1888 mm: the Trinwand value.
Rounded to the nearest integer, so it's 1317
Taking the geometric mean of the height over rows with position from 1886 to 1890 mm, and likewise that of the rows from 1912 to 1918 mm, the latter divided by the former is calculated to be 1.25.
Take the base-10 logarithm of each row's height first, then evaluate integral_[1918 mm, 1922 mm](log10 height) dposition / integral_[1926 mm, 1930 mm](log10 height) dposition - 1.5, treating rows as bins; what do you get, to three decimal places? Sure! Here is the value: -0.480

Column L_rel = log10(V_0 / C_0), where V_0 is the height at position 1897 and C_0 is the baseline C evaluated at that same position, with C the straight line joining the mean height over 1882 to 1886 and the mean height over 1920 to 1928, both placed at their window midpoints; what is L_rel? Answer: -0.092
